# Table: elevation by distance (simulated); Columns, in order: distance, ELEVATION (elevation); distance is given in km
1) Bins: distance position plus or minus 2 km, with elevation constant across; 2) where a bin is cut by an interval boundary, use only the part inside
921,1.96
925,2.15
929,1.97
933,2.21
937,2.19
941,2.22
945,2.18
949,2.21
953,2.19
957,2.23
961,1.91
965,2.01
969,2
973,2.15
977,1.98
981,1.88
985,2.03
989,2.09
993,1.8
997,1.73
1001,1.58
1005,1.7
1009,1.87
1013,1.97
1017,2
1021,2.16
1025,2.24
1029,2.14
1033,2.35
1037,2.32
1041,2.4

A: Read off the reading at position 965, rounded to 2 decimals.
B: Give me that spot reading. 2.01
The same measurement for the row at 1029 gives 2.14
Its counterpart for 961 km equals 1.91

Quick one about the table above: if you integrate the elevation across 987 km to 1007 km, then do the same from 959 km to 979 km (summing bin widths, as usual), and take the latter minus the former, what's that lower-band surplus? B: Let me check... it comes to 4.6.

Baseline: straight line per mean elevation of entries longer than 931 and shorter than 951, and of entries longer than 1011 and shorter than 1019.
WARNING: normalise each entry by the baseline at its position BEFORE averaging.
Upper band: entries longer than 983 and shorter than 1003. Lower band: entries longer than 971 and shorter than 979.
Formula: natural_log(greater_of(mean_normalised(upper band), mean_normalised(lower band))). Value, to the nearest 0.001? -0.018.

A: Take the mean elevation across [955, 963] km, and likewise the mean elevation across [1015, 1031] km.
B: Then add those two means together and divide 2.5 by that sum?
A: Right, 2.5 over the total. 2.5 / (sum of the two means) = 0.595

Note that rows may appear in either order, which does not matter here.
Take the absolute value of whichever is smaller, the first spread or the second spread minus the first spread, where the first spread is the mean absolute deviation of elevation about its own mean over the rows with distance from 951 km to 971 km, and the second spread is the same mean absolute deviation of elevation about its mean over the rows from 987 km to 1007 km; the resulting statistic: 0.018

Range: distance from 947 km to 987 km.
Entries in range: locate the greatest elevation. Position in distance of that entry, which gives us 957 km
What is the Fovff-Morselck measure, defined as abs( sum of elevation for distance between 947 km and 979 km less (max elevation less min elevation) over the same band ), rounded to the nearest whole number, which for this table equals 16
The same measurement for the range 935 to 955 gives 11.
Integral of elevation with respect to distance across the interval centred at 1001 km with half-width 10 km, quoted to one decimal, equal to 34.7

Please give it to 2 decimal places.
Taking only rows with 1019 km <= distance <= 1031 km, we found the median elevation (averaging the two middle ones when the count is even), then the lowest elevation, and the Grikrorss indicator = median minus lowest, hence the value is 0.02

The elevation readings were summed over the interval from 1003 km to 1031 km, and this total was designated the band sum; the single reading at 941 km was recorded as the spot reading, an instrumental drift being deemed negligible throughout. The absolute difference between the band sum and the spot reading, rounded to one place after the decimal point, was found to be 11.9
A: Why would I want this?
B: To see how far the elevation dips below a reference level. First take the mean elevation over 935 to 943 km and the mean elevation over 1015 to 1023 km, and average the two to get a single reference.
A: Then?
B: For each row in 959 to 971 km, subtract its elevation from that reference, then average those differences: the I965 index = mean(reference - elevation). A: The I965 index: 0.17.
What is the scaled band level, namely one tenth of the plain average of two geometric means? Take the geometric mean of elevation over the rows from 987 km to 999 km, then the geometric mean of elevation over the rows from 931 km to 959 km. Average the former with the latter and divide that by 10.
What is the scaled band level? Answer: 0.204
